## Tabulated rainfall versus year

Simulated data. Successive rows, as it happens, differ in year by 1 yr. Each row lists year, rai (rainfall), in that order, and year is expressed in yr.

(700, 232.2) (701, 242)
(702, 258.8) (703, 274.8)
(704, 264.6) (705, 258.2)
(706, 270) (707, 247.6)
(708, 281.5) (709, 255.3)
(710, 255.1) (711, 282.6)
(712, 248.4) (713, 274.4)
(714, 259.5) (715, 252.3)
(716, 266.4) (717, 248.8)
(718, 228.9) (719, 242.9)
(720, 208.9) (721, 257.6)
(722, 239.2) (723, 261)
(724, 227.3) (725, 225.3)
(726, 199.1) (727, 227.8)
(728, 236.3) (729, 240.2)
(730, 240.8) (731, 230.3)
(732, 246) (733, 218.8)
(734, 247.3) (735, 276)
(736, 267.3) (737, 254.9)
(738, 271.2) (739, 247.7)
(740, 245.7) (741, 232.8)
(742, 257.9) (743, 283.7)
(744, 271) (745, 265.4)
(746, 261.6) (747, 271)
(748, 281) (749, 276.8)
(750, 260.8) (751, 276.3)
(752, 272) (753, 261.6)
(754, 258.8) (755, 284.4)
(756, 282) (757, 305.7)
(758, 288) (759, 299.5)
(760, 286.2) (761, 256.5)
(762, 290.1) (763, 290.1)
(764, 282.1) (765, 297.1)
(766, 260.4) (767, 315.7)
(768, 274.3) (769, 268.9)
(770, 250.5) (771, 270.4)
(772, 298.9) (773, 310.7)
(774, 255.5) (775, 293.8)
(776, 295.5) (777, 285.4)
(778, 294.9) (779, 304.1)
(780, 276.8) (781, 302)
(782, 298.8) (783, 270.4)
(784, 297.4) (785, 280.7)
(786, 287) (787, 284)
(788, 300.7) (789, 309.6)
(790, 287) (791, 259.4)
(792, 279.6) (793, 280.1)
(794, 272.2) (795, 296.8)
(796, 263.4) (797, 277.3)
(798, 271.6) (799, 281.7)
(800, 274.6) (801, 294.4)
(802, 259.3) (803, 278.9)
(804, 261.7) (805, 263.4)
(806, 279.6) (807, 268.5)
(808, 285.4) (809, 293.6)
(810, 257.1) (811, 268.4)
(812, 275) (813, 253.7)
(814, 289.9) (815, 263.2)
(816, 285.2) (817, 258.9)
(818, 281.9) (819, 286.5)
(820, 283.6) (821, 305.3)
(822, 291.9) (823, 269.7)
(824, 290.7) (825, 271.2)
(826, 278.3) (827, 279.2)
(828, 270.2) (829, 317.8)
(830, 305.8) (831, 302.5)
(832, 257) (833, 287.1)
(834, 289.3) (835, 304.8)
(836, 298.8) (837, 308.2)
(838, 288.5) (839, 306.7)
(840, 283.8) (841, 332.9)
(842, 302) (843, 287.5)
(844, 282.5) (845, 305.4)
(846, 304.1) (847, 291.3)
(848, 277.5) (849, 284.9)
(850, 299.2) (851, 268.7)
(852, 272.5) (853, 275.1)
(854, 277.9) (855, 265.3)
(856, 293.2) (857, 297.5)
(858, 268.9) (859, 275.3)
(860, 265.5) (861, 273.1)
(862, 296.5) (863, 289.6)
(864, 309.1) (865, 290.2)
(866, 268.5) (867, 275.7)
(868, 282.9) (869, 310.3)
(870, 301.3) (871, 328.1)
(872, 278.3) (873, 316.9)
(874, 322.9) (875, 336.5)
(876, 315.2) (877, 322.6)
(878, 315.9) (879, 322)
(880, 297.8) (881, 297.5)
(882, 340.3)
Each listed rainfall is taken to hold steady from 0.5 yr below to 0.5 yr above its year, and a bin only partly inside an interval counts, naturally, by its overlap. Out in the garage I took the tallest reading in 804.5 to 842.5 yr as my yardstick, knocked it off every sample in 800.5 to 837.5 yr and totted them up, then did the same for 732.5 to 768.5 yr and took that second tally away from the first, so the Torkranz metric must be 311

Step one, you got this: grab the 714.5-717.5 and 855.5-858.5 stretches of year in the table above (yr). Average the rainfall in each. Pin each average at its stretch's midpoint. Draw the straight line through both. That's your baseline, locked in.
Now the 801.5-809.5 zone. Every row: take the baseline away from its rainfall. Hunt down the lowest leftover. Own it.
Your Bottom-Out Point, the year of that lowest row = 802 yr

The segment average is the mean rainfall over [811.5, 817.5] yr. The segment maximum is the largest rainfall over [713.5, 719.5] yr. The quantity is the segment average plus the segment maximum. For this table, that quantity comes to 537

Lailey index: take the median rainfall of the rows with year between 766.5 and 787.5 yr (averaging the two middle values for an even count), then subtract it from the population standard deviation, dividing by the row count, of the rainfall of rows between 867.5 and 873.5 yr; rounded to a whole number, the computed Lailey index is -269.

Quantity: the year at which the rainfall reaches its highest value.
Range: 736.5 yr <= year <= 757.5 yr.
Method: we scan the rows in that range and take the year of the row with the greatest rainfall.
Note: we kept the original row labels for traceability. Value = 757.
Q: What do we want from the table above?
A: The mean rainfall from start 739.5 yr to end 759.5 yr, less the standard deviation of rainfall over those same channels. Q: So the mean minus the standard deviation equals 255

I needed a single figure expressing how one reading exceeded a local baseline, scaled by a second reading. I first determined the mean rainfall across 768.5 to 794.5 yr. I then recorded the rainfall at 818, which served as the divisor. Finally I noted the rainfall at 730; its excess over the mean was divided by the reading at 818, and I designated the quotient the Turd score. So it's -0.16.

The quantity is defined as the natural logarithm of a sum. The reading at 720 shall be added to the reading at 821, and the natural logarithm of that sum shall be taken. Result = 6.24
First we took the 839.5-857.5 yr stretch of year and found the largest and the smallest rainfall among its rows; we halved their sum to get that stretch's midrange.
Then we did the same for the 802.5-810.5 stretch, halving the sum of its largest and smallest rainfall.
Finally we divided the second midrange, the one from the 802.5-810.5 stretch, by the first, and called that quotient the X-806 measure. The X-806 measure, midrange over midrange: 0.92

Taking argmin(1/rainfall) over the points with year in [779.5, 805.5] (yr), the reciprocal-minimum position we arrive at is 789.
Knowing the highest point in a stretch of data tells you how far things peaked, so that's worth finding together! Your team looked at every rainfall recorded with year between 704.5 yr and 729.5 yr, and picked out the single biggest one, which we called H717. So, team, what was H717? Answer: 282.6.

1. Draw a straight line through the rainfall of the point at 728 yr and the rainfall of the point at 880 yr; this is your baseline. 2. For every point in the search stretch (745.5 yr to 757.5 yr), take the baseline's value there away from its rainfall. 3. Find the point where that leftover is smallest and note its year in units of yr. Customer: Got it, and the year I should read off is 754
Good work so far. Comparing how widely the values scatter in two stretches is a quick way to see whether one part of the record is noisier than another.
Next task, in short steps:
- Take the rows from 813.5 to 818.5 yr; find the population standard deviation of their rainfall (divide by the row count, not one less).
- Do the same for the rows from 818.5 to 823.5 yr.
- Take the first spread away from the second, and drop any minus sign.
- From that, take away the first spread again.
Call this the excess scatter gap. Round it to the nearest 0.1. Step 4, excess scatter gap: -11.6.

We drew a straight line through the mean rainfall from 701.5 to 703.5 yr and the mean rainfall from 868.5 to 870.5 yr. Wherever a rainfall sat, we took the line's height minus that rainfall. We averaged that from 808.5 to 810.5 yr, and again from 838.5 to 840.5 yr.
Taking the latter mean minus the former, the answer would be -13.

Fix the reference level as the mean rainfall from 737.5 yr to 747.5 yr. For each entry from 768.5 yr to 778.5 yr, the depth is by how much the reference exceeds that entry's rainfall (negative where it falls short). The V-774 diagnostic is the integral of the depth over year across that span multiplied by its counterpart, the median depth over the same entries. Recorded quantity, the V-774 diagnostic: 6235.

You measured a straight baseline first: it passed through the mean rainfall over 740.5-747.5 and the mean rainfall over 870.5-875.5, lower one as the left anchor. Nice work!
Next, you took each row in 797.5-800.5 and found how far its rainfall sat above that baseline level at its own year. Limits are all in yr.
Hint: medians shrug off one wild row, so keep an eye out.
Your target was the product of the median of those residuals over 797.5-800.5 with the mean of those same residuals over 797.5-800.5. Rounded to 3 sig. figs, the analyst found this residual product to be 119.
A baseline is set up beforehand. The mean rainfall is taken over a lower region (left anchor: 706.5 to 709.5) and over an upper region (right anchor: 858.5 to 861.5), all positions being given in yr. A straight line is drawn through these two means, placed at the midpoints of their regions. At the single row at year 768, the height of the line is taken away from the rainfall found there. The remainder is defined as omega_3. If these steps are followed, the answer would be 9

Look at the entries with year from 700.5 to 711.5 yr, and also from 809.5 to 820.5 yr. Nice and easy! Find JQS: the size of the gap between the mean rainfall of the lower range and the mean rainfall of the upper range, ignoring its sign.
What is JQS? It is 10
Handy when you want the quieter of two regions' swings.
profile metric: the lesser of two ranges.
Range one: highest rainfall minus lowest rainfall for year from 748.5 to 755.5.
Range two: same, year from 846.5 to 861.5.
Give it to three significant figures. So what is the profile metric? 25.6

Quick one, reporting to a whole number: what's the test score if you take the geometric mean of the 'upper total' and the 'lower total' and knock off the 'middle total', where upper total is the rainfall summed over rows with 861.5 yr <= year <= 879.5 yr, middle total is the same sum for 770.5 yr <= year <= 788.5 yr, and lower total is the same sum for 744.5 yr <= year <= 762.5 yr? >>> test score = 17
